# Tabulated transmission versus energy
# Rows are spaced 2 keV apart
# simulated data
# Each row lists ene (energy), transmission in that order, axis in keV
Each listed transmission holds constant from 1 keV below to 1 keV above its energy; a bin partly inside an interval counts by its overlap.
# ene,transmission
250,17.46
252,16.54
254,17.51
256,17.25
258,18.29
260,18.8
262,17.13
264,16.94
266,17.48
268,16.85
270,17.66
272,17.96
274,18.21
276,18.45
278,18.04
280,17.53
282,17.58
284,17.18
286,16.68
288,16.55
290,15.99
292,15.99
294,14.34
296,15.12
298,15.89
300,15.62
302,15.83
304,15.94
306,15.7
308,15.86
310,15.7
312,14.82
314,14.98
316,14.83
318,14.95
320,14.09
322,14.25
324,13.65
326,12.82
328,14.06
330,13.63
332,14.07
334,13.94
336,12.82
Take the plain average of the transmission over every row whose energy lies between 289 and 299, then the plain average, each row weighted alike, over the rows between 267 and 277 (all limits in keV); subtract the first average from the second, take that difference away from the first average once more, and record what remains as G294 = 13.1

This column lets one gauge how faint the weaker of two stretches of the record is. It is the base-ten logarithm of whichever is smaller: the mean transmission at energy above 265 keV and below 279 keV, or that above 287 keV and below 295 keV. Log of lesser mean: 1.196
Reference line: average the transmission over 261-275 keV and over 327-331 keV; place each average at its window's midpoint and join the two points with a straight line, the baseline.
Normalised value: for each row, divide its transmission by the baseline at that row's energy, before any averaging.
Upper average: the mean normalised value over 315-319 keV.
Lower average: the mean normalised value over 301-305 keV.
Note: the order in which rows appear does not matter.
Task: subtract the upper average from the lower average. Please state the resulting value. 0.009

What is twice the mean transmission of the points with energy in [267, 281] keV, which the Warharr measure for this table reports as 36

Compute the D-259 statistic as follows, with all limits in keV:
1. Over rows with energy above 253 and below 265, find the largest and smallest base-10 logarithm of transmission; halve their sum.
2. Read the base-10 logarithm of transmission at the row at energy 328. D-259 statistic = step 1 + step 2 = 2.40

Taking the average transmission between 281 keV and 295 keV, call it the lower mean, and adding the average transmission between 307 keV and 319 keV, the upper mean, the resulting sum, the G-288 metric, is 31.5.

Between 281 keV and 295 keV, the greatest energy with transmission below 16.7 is 294 keV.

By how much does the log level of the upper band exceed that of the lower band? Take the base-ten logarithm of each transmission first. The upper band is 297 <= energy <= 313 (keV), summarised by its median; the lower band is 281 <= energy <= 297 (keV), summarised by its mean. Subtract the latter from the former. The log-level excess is -0.01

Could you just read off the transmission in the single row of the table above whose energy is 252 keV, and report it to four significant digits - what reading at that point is 16.54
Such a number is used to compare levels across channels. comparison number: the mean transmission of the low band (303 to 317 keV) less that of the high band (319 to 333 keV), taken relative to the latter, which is 0.117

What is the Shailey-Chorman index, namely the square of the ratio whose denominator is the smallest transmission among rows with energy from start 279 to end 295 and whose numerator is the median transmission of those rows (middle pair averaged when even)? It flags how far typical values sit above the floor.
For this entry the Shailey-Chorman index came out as 1.34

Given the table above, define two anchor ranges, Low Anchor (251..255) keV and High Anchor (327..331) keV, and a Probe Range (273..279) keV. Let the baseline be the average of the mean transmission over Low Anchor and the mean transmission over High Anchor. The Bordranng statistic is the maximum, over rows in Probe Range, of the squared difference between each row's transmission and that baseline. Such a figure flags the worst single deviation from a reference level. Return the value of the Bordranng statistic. 9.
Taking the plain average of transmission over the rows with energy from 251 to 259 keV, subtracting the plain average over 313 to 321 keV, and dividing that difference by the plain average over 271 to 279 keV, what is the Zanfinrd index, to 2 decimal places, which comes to 0.15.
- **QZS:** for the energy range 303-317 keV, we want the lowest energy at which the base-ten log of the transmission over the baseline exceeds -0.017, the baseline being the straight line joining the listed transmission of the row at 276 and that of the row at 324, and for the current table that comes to 304 keV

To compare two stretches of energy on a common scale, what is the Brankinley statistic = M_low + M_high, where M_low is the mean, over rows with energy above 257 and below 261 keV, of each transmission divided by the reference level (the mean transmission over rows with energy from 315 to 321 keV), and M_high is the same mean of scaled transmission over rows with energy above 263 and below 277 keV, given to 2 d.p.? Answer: 2.48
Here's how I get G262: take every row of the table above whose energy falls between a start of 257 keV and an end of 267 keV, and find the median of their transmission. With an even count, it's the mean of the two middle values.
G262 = 17.5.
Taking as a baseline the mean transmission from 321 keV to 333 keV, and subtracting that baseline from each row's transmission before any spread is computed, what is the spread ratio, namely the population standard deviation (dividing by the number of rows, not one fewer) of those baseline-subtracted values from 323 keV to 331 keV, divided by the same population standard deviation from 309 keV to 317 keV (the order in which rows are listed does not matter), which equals 1.2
